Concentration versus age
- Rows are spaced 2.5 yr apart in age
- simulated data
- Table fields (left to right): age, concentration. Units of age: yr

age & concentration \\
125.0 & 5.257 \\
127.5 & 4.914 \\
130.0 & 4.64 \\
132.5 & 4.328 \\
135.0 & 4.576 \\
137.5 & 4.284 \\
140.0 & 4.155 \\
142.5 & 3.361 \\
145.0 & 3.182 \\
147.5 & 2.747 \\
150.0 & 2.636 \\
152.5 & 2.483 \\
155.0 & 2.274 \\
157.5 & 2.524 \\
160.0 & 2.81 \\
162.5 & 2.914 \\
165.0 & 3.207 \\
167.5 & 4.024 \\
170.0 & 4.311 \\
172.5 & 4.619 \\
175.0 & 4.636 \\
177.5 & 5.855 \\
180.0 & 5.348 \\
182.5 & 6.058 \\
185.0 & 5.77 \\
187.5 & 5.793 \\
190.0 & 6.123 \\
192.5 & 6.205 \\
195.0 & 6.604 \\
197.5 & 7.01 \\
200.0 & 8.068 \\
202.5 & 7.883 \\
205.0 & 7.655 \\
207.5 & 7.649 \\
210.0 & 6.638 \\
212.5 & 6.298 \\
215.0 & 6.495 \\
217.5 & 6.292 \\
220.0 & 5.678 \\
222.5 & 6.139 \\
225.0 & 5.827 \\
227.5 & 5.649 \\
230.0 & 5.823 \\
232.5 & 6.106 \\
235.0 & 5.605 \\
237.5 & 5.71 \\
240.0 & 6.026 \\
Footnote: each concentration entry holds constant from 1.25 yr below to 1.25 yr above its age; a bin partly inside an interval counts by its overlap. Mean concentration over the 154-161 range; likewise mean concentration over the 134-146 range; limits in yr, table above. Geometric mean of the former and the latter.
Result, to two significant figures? 3.1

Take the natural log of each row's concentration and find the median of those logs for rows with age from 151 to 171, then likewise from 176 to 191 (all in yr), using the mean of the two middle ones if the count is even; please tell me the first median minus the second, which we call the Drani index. -0.71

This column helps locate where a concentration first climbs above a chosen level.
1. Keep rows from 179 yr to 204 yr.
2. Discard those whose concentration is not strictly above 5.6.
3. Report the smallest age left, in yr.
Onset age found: 182.5 yr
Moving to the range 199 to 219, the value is 200.0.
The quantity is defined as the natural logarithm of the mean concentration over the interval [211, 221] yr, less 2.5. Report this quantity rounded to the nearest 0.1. -0.7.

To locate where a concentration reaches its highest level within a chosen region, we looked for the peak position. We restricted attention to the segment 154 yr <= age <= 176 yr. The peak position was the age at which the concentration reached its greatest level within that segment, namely 175.0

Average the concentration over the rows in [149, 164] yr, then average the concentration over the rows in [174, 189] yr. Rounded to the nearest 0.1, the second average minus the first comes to 3.0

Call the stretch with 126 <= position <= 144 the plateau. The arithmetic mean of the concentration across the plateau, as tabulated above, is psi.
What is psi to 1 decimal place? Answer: 4.3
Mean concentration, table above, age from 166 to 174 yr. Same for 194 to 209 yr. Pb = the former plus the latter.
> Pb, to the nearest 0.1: 11.8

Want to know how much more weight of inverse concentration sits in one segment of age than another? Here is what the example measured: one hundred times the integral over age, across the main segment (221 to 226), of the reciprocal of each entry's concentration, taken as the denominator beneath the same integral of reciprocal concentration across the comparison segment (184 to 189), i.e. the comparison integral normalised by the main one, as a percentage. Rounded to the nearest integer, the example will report 103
